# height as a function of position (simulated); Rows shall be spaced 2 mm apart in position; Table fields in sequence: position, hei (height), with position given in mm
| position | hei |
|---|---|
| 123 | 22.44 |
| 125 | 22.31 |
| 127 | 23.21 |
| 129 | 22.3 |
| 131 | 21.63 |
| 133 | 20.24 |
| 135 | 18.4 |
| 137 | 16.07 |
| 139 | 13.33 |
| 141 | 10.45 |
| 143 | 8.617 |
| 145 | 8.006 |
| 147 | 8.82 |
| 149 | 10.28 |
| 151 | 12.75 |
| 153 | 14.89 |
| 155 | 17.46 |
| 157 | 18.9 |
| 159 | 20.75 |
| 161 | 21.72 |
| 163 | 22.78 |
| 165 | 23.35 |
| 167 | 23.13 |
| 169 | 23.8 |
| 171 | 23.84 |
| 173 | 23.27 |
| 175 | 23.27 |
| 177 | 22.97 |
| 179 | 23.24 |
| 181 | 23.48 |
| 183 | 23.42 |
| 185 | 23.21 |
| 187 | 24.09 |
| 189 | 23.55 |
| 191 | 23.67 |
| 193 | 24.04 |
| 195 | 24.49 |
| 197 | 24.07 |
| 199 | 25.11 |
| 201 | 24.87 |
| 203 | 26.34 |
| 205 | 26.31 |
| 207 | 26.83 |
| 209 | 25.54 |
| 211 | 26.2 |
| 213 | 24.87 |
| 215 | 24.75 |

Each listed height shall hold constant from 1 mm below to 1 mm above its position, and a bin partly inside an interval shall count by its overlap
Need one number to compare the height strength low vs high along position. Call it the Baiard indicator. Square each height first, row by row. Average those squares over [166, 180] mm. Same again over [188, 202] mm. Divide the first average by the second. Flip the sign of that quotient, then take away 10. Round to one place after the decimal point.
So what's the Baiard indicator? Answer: -10.9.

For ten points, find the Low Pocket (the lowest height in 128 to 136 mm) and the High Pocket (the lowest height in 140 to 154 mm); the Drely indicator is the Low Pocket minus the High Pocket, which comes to 10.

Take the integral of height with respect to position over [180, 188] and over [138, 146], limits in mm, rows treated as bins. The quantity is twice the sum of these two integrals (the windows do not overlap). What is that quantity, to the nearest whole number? 538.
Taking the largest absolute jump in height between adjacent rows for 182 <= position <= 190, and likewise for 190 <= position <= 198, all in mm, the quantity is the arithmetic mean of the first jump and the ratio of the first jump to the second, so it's 1.4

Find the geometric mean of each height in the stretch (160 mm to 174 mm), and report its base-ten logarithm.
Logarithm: 1.36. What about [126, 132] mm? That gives 1.35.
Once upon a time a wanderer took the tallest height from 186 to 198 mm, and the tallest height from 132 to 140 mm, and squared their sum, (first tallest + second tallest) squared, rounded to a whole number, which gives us 2001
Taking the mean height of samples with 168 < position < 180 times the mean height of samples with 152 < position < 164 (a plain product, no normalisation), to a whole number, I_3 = 454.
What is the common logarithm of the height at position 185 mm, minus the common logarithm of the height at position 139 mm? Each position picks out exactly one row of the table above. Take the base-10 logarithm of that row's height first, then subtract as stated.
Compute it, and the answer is 0.241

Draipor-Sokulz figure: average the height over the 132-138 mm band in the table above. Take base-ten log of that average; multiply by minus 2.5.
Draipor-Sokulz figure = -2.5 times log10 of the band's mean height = -3.2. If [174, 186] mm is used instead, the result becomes -3.4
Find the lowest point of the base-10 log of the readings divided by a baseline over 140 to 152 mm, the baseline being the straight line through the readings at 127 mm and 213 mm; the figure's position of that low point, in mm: 145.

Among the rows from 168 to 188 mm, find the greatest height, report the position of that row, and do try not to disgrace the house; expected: 187 mm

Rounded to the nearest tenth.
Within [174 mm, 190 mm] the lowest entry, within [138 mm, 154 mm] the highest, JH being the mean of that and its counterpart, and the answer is 18.9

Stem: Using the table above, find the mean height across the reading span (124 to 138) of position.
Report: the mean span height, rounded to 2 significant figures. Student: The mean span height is 21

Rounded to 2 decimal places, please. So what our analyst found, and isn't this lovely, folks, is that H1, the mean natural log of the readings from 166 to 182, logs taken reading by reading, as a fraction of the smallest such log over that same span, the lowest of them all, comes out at 1.01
